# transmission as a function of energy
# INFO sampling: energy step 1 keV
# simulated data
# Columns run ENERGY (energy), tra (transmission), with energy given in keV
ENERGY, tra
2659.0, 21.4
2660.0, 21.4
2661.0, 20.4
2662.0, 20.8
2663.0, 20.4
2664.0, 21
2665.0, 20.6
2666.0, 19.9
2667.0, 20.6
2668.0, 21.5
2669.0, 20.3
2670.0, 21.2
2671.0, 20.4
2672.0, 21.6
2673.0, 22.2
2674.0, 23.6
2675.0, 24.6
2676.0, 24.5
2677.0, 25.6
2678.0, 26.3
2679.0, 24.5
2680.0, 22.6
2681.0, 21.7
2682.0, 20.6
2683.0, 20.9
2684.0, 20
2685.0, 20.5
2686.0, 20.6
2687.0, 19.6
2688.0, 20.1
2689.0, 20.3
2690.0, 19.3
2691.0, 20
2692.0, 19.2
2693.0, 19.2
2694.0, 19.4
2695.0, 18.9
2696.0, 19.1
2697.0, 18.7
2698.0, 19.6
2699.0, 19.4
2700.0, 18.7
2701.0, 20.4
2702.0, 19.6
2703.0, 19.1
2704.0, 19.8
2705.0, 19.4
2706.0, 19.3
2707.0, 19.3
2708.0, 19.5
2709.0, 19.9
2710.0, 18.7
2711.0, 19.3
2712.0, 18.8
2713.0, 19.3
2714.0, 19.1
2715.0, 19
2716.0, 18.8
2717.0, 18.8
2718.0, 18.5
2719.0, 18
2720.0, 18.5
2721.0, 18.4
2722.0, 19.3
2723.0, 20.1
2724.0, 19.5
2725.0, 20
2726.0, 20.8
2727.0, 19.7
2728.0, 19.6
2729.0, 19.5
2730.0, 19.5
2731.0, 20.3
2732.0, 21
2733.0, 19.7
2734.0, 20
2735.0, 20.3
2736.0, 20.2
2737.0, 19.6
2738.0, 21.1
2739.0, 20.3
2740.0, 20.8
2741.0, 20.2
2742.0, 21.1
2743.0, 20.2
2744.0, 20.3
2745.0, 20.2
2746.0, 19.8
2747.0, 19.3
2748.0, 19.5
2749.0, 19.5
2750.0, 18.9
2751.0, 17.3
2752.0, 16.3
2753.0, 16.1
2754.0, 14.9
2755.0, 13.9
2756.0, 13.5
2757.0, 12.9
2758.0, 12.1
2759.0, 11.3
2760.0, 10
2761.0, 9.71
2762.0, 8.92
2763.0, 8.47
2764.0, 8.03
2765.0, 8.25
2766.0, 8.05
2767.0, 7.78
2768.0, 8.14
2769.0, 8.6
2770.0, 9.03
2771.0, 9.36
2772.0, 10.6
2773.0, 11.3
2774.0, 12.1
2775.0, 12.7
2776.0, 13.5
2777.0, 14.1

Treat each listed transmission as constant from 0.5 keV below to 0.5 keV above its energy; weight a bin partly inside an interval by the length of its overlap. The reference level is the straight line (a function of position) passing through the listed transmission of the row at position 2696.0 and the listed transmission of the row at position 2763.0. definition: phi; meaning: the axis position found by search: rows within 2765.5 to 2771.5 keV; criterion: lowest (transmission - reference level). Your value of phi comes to 2767.0 keV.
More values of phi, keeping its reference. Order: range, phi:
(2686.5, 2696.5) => 2687.0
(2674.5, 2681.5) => 2681.0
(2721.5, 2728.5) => 2722.0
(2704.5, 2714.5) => 2705.0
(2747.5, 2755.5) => 2755.0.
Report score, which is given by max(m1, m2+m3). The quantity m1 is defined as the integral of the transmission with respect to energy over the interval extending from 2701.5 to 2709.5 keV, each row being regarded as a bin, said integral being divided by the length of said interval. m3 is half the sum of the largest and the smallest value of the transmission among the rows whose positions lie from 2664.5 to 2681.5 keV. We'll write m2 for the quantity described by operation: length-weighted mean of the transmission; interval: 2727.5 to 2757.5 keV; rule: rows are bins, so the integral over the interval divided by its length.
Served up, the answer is 42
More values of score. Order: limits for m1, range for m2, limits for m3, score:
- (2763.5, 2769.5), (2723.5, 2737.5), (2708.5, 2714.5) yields 39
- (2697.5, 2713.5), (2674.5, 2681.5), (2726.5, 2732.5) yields 45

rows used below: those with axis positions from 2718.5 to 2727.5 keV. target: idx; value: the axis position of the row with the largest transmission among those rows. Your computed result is 2726.0 keV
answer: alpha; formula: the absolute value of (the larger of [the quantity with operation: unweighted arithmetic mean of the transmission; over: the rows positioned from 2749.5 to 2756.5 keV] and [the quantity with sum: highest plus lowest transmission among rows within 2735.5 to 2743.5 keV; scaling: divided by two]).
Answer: 20.35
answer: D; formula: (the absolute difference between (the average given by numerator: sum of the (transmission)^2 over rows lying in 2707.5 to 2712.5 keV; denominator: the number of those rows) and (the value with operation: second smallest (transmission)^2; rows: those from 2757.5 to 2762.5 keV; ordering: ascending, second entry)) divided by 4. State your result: 69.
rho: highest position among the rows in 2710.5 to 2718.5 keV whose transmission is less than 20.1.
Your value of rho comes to 2718.0 keV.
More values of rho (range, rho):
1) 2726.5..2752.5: 2752.0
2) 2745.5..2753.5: 2753.0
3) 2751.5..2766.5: 2766.0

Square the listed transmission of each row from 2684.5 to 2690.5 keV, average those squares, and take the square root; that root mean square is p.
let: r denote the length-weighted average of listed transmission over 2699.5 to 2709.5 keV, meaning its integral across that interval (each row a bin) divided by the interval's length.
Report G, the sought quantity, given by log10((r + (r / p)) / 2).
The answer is 1.010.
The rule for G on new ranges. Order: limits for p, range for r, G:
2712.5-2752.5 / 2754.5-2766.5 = 0.739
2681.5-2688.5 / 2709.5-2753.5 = 1.008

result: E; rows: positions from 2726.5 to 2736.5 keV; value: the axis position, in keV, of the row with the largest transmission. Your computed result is 2732.0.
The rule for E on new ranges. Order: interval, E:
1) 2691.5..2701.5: 2701.0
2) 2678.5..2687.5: 2679.0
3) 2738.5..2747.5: 2742.0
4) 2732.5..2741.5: 2738.0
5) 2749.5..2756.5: 2750.0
